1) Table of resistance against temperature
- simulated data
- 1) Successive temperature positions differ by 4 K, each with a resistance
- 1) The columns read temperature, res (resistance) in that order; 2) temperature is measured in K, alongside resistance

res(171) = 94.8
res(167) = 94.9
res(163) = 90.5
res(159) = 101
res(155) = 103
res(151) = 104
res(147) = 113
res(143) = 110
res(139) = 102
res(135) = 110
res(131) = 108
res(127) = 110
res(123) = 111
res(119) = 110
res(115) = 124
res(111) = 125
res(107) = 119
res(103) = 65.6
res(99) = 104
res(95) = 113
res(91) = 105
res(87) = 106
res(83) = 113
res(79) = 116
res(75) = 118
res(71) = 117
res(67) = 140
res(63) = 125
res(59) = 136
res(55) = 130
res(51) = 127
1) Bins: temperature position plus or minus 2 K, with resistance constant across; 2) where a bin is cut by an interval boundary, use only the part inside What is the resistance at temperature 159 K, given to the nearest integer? 101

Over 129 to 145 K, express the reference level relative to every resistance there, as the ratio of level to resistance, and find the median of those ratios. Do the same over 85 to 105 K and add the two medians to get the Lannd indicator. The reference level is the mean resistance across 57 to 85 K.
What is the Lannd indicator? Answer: 2.31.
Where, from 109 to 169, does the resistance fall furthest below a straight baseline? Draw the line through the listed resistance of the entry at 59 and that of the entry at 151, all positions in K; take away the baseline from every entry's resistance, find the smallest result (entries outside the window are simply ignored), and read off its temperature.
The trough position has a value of 163 K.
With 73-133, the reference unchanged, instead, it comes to 103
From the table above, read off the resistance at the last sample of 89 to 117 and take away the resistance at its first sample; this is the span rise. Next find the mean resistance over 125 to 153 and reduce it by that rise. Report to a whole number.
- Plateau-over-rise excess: 89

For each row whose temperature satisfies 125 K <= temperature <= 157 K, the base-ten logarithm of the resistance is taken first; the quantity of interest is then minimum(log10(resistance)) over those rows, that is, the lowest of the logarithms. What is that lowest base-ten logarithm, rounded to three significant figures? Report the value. 2.01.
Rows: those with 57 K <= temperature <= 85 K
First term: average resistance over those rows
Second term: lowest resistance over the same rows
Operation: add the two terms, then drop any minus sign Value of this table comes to 237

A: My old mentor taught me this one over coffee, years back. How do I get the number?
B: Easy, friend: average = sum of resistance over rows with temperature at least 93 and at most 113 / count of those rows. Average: 105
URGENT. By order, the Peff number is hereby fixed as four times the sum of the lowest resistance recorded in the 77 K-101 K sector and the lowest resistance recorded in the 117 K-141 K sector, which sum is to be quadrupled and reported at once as 824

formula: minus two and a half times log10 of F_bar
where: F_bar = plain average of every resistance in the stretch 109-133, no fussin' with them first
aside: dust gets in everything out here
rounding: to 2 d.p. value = -5.15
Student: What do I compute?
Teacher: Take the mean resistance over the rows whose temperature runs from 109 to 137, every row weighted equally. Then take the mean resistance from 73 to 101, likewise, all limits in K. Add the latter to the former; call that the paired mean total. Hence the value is 225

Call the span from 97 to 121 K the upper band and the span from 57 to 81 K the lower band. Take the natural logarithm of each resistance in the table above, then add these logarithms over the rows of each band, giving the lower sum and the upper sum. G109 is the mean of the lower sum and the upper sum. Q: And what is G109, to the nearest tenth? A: 28.5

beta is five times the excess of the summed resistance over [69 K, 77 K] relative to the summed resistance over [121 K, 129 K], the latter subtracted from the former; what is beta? 70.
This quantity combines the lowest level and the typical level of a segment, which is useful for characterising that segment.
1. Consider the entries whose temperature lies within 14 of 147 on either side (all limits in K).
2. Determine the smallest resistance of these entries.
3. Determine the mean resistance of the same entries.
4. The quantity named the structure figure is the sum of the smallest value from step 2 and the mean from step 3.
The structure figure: 207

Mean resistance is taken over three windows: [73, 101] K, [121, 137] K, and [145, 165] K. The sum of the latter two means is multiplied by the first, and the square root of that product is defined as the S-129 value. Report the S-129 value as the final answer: 153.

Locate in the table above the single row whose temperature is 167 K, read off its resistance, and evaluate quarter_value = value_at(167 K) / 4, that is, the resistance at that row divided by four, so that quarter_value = 23.7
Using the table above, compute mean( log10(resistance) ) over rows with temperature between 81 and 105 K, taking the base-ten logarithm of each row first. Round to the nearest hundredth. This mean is 2.00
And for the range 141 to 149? 2.05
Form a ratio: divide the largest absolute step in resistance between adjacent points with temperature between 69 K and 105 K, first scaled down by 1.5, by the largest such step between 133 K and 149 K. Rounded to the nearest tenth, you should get 3.2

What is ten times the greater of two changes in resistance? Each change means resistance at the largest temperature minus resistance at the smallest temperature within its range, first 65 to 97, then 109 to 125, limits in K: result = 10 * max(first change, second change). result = -140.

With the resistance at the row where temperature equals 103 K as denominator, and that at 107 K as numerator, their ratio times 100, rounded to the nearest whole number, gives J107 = 181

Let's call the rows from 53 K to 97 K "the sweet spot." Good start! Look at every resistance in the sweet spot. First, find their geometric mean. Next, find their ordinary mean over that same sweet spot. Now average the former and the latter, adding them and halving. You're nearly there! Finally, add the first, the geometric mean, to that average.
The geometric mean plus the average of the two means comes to 239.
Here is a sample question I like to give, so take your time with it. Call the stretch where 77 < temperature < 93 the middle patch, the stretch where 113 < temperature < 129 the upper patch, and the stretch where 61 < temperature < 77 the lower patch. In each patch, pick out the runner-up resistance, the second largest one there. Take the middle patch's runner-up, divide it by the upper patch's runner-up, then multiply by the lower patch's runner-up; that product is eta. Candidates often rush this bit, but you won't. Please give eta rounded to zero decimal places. 127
